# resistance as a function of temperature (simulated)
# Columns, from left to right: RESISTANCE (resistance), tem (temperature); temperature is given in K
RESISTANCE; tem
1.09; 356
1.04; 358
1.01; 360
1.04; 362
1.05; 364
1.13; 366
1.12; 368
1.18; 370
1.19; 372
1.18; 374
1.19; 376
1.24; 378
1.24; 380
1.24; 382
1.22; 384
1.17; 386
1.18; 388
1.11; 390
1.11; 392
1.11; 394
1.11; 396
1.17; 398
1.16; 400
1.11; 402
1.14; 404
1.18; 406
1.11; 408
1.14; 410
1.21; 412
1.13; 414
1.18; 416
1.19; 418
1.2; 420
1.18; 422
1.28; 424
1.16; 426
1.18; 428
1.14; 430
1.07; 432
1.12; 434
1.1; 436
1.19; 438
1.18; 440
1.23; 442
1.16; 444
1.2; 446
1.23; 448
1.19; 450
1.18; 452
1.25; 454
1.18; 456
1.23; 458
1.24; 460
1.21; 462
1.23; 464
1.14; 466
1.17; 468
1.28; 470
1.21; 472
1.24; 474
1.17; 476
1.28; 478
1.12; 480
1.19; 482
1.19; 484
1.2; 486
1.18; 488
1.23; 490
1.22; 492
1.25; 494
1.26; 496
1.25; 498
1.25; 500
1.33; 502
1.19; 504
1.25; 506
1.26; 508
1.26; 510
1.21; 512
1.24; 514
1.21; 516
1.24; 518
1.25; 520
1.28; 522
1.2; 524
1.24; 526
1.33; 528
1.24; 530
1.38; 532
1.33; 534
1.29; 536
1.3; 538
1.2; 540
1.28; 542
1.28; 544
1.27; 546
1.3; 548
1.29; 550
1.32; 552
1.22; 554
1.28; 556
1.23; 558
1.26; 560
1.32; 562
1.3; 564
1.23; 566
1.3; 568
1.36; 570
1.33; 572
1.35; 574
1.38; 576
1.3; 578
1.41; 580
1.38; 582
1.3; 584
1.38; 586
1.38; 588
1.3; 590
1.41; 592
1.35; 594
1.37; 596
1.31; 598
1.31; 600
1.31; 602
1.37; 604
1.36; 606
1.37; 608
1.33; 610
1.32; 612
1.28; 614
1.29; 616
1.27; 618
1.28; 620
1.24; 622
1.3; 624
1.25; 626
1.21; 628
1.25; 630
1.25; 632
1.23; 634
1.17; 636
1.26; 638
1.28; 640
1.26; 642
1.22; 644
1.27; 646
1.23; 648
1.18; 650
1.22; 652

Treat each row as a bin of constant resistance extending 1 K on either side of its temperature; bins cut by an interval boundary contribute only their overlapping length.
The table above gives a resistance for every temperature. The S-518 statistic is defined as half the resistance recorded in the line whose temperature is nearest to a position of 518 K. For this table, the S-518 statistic 0.62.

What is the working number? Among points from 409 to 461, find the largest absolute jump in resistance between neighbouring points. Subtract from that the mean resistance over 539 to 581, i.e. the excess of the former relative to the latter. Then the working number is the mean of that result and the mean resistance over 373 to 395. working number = 0.003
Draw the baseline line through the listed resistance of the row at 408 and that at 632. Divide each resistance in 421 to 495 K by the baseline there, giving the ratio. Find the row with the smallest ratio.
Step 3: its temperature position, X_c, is 432 K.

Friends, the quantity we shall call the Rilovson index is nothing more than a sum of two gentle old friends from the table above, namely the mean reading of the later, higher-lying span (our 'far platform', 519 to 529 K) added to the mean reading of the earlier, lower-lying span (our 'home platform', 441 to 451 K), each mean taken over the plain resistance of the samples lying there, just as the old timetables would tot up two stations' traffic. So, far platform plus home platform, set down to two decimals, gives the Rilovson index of 2.46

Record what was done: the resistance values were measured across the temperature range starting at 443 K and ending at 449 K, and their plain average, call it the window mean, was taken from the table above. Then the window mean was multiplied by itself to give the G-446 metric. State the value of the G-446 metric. 1.43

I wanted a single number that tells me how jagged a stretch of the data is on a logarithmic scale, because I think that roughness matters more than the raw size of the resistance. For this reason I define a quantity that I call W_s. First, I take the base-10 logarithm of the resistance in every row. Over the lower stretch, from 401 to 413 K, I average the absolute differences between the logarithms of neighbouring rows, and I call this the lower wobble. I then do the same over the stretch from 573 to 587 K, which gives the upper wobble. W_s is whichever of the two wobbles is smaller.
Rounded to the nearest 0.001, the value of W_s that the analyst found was 0.018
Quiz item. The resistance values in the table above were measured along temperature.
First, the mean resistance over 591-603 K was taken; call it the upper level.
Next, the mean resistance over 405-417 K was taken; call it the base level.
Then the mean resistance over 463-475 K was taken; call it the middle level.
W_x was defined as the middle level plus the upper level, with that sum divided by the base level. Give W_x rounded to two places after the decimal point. 2.21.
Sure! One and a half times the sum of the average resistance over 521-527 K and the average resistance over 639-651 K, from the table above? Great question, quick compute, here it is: 3.72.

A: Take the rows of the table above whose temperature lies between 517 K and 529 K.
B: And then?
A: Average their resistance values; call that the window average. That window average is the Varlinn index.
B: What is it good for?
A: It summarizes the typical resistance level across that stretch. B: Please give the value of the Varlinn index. 1.26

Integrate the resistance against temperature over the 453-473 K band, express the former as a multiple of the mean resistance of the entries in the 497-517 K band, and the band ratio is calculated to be 19.5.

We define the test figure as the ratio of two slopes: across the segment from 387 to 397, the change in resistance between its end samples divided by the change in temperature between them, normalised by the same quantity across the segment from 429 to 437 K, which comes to 1.3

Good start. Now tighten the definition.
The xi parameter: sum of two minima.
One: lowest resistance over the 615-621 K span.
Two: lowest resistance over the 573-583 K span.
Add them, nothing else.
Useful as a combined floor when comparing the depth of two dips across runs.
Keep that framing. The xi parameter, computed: 2.57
